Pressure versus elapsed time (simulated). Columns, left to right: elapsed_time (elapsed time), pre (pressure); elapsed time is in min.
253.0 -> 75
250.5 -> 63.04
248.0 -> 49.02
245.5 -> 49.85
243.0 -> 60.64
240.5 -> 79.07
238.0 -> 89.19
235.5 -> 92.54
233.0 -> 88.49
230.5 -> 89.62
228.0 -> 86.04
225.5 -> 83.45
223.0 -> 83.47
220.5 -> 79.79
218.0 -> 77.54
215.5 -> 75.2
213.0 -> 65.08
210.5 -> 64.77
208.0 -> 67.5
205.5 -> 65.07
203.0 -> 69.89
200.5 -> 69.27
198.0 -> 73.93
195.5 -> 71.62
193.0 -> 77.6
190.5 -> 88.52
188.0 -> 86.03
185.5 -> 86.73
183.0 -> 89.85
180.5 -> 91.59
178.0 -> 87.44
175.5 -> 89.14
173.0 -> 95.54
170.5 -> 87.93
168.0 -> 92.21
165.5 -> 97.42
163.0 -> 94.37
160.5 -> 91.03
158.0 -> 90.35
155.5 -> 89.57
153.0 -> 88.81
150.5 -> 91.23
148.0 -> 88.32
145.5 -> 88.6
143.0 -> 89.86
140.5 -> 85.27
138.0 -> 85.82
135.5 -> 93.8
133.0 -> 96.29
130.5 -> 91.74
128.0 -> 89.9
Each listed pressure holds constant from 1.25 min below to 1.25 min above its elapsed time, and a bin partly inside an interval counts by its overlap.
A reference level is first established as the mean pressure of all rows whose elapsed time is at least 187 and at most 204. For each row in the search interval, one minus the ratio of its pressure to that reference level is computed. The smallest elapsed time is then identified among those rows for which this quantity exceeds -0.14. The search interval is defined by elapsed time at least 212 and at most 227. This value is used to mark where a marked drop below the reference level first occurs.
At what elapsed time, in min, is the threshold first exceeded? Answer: 213.0 min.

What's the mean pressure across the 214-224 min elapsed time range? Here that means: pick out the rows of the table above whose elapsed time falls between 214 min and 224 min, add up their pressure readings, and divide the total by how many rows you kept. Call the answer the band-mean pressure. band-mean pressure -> 79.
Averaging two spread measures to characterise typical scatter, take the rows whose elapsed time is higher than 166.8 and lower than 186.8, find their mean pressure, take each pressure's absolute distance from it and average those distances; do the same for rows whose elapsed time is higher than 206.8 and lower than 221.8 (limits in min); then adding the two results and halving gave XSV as 4.1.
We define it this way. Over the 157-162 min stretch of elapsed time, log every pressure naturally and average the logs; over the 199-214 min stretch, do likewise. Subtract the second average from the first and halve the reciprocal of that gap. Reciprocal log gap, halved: 1.6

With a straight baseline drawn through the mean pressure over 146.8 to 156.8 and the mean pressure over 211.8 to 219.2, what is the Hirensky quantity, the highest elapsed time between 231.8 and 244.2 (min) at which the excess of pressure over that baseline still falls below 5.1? 243.0 min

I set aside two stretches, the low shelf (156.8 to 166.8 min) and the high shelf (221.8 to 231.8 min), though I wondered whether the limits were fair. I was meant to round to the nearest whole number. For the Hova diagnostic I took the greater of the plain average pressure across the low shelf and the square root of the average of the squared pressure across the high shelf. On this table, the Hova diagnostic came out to 93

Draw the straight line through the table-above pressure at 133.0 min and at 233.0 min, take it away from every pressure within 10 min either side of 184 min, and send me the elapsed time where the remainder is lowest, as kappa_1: 193.0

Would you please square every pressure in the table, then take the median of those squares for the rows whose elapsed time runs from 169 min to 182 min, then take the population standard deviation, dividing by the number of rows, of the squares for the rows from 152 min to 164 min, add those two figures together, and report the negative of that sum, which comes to -8299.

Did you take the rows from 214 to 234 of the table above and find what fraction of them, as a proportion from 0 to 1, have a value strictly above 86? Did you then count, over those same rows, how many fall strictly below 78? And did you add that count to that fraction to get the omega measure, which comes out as 2.4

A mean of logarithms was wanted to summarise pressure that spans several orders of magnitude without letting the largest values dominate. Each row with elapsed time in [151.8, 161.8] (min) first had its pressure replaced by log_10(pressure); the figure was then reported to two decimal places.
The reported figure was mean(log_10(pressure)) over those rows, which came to 1.95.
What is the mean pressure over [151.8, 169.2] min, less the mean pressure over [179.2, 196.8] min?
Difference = 7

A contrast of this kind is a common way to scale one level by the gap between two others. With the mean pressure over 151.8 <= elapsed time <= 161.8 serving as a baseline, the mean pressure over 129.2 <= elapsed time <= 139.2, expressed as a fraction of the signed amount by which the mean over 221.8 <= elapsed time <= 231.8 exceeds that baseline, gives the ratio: -21.4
